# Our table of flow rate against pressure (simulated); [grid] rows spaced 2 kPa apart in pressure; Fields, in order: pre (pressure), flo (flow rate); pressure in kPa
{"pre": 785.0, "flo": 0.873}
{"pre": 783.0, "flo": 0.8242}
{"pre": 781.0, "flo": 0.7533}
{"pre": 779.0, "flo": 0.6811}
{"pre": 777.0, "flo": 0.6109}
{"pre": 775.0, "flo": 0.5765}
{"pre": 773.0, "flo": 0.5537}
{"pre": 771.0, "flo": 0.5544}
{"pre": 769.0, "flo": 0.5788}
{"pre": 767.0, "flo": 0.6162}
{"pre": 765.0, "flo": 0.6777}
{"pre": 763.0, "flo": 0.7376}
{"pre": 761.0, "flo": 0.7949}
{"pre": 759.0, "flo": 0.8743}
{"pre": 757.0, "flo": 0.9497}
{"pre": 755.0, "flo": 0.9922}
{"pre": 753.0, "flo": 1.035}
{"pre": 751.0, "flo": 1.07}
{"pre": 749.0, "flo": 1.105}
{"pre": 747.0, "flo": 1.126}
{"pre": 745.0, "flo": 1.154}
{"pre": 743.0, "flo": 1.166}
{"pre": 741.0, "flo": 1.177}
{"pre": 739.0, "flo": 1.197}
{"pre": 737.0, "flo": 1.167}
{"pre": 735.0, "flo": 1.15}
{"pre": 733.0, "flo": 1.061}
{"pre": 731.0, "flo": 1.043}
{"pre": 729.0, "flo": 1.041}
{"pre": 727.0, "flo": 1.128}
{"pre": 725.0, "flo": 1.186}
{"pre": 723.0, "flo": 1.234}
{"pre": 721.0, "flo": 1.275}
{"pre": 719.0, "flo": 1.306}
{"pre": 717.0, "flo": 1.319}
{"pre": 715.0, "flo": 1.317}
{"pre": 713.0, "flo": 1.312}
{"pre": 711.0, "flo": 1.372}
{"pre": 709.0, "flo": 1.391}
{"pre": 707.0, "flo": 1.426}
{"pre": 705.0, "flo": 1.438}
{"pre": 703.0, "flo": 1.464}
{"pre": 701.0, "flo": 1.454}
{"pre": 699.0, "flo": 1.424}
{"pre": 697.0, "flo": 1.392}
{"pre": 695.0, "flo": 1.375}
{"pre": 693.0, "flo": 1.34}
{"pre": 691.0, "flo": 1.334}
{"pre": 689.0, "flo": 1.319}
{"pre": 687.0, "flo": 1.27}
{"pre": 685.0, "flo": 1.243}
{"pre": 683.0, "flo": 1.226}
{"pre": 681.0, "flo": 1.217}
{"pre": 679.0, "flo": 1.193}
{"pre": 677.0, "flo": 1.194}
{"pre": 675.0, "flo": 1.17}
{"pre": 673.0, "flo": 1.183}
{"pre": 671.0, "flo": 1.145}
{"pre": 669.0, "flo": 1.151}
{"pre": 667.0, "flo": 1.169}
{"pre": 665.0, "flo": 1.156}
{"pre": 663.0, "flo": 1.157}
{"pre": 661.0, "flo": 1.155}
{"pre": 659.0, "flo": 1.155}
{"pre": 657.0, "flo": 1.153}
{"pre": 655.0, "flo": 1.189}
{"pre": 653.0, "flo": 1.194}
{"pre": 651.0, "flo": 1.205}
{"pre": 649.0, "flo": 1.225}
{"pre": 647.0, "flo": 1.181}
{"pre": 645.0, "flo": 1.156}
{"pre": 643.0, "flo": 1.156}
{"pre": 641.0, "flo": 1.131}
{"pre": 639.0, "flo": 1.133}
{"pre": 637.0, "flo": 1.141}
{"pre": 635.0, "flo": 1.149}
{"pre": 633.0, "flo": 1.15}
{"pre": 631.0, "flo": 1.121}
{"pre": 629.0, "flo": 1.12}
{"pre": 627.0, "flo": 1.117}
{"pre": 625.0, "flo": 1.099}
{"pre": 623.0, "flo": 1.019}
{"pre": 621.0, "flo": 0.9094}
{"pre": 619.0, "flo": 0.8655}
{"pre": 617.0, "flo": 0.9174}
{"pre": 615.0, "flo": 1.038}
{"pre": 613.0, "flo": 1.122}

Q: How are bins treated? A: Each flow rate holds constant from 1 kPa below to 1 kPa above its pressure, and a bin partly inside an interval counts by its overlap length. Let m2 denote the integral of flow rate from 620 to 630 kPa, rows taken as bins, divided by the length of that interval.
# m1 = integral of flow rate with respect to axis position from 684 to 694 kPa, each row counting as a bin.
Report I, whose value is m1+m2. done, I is 14.1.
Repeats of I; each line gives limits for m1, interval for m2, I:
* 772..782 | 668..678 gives 7.5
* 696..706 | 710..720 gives 15.7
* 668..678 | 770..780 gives 12.3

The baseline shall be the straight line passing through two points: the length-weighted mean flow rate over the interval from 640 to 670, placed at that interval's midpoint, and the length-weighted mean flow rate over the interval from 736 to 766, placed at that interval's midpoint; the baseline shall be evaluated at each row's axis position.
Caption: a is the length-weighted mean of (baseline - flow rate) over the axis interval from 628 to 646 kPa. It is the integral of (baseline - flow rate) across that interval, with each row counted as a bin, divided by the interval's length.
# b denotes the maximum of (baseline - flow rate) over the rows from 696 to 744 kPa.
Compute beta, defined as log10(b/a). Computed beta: -0.8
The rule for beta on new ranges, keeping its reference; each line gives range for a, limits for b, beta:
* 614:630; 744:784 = 0.3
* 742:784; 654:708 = -1.1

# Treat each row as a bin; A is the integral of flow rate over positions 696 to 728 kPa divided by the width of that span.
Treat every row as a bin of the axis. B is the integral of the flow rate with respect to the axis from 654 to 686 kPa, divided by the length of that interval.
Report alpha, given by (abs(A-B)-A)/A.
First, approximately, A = 1.3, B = 1.18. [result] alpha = -0.88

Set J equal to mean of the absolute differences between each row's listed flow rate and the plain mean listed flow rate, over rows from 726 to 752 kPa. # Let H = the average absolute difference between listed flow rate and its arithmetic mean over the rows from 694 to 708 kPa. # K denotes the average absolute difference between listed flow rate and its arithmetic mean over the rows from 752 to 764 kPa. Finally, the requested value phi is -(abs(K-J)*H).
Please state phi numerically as -0.0012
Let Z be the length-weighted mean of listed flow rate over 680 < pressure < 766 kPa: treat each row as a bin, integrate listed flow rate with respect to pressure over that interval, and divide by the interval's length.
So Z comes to 1.19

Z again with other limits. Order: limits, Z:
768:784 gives 0.64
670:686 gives 1.20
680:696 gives 1.29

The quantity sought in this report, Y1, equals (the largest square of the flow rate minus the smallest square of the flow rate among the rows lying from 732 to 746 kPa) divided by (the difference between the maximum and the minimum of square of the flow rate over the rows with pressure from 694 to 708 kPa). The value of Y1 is 1.2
